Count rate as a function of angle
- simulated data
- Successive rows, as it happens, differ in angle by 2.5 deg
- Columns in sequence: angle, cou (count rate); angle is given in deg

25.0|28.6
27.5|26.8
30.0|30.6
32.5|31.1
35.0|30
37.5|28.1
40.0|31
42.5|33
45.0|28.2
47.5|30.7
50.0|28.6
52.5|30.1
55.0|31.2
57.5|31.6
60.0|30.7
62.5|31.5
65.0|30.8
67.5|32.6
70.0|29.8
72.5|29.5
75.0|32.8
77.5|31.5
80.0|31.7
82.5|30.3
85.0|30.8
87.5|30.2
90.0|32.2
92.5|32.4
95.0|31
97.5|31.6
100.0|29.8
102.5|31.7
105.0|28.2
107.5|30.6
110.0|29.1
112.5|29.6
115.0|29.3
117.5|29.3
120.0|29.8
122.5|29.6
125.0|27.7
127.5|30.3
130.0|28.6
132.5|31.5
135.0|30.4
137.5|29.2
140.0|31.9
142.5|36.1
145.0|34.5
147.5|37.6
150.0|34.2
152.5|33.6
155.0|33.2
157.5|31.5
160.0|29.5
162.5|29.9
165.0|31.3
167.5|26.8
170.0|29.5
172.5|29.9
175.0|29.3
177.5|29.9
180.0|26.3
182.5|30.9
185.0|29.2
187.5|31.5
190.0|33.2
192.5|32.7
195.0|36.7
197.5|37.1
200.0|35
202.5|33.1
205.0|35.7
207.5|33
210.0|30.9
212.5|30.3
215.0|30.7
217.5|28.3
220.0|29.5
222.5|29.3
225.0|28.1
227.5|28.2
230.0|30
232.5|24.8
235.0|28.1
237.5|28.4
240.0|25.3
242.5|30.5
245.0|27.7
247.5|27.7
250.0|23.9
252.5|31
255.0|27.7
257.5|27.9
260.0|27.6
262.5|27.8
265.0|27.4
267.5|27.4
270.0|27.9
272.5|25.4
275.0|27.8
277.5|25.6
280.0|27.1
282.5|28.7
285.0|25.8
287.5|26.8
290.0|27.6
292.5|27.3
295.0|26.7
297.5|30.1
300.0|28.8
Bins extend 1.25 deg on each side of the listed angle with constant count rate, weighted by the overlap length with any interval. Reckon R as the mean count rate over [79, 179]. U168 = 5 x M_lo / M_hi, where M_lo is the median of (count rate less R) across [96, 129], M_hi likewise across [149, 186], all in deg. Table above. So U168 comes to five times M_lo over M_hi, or 6.6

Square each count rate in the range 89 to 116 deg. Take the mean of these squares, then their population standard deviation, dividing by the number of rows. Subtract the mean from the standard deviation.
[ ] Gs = -851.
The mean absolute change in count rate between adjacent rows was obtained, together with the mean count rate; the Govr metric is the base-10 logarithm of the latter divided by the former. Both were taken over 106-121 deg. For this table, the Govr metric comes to 1.72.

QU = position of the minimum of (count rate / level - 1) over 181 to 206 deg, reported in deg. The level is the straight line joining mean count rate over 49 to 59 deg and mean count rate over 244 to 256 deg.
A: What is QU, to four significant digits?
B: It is 185.0 deg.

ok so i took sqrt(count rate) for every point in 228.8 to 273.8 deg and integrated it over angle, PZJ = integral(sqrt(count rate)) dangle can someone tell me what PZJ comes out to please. 236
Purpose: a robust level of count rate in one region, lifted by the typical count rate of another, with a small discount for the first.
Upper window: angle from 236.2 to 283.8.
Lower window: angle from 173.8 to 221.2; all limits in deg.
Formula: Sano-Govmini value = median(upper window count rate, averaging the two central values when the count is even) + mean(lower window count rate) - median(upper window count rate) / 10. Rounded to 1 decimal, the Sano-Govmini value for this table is 56.7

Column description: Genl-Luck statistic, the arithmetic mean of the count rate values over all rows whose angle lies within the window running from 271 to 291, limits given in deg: 26.9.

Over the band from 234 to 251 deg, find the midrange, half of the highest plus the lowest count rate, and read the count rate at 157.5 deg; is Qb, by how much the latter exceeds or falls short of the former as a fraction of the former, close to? 0.16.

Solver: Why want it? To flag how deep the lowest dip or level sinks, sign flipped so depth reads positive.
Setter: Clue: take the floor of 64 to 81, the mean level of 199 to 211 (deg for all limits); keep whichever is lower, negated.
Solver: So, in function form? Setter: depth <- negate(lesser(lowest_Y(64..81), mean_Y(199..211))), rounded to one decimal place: -29.5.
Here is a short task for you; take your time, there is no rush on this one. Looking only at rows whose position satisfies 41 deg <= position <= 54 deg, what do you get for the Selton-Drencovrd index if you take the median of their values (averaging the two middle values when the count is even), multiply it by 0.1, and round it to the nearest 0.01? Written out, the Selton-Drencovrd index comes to 3.01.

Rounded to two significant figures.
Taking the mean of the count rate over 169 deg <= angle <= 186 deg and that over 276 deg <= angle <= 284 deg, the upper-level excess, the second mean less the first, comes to -2.2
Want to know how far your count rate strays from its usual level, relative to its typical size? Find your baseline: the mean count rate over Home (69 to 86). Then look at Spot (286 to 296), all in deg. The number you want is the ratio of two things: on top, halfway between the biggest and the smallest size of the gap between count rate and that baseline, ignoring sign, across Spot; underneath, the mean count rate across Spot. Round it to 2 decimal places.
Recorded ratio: 0.14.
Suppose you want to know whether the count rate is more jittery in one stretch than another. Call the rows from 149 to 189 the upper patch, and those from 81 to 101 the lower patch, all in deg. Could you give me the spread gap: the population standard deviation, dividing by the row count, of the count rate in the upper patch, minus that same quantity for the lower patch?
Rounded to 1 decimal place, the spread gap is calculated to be 1.2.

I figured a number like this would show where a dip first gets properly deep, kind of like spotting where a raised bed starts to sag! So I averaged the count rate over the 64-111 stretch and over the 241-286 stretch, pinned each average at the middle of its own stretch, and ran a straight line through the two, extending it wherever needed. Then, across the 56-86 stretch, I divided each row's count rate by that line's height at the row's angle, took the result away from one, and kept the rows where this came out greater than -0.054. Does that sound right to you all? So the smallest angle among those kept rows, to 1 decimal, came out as 57.5 deg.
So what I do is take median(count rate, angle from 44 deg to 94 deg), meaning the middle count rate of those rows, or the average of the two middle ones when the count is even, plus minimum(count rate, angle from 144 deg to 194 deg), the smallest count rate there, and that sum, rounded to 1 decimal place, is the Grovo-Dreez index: 57.1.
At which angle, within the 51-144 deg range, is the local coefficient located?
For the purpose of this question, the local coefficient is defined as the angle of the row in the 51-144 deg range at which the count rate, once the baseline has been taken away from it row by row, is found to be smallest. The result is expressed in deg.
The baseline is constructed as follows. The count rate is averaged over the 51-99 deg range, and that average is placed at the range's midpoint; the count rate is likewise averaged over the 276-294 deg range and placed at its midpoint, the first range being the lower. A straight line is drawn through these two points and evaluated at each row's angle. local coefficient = 125.0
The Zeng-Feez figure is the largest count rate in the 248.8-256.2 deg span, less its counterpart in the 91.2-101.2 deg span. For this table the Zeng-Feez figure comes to -1.4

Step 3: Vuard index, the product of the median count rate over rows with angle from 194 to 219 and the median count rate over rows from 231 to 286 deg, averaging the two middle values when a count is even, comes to 915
